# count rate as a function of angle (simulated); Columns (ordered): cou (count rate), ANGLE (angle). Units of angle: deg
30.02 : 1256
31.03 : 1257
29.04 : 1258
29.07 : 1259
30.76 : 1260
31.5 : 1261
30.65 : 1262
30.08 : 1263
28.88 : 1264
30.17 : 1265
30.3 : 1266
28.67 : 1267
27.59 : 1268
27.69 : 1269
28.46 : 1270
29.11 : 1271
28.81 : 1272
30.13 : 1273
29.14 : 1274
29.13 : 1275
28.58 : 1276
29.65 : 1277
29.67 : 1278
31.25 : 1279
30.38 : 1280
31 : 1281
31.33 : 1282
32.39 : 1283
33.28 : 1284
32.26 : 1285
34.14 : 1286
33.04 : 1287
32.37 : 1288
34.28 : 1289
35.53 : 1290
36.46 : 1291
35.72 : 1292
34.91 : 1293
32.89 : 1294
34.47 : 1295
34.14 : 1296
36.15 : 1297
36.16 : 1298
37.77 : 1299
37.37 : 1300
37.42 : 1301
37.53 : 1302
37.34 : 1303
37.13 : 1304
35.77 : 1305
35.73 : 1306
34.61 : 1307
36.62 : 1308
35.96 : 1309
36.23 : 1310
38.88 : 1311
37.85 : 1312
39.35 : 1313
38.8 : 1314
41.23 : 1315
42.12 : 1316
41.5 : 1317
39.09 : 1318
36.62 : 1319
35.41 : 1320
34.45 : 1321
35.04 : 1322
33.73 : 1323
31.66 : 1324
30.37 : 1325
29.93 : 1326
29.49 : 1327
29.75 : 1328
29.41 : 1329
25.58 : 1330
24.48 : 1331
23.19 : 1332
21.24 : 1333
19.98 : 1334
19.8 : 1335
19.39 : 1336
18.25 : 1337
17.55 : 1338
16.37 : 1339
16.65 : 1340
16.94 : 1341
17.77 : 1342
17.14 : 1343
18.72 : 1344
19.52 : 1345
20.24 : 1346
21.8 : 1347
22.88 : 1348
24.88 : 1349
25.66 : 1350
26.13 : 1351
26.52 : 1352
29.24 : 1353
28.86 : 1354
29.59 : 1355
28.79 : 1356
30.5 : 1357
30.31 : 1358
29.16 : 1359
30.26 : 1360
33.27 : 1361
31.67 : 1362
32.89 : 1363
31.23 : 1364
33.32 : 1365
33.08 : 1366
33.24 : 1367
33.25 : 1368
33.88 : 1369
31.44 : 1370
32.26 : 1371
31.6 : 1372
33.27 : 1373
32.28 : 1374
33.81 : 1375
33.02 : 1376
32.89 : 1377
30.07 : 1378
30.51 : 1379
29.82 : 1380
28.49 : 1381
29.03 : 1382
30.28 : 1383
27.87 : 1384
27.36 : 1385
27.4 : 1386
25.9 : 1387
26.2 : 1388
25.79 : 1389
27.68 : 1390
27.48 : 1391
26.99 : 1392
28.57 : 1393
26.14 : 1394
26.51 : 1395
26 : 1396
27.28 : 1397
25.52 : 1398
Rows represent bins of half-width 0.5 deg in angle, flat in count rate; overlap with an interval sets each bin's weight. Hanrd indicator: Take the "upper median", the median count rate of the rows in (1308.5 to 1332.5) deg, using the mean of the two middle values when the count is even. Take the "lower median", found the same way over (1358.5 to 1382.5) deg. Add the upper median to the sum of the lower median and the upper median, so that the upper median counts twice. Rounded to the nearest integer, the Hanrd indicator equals 103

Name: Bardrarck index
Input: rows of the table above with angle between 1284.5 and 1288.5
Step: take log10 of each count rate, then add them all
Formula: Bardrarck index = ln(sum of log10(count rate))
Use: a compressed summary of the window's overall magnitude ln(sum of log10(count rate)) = 1.80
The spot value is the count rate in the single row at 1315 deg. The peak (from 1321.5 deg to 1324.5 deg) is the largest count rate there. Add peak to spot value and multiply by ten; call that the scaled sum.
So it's 763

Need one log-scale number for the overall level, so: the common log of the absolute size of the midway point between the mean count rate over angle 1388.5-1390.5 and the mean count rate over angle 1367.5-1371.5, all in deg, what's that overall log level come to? 1.47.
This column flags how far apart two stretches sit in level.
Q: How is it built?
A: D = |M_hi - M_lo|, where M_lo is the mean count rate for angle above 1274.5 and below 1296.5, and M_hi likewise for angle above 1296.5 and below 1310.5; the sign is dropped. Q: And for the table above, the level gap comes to 4.0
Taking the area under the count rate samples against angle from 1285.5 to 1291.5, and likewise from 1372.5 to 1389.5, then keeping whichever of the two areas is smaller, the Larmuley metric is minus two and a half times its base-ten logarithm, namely -5.8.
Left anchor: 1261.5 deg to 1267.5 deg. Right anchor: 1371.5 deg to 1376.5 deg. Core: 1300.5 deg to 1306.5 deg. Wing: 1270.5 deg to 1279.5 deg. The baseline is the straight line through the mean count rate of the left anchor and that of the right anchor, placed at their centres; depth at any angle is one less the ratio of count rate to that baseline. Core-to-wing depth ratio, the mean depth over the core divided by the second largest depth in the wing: -4.9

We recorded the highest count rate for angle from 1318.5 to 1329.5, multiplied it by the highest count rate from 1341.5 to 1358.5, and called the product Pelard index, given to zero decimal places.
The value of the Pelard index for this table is 1117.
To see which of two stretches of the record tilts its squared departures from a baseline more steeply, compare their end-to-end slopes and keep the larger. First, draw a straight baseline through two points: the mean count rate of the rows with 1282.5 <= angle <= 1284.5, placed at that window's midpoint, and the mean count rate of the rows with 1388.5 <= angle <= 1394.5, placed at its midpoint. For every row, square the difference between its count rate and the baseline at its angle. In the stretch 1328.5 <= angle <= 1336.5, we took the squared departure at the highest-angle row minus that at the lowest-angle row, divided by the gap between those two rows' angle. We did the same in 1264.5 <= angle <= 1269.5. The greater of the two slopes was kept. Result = 16.1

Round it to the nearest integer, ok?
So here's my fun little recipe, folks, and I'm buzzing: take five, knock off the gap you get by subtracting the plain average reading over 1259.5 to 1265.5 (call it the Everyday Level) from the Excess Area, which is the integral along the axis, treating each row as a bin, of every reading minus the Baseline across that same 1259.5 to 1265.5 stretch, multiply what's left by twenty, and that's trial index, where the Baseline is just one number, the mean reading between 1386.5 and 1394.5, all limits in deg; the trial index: 287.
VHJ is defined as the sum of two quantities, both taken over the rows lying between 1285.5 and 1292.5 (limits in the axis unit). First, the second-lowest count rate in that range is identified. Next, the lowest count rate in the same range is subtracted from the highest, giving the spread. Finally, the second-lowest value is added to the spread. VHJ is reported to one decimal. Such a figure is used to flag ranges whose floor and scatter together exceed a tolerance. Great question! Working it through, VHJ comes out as 37.1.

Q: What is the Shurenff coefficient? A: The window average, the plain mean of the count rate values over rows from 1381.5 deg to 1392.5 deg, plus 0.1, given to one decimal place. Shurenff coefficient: 27.6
